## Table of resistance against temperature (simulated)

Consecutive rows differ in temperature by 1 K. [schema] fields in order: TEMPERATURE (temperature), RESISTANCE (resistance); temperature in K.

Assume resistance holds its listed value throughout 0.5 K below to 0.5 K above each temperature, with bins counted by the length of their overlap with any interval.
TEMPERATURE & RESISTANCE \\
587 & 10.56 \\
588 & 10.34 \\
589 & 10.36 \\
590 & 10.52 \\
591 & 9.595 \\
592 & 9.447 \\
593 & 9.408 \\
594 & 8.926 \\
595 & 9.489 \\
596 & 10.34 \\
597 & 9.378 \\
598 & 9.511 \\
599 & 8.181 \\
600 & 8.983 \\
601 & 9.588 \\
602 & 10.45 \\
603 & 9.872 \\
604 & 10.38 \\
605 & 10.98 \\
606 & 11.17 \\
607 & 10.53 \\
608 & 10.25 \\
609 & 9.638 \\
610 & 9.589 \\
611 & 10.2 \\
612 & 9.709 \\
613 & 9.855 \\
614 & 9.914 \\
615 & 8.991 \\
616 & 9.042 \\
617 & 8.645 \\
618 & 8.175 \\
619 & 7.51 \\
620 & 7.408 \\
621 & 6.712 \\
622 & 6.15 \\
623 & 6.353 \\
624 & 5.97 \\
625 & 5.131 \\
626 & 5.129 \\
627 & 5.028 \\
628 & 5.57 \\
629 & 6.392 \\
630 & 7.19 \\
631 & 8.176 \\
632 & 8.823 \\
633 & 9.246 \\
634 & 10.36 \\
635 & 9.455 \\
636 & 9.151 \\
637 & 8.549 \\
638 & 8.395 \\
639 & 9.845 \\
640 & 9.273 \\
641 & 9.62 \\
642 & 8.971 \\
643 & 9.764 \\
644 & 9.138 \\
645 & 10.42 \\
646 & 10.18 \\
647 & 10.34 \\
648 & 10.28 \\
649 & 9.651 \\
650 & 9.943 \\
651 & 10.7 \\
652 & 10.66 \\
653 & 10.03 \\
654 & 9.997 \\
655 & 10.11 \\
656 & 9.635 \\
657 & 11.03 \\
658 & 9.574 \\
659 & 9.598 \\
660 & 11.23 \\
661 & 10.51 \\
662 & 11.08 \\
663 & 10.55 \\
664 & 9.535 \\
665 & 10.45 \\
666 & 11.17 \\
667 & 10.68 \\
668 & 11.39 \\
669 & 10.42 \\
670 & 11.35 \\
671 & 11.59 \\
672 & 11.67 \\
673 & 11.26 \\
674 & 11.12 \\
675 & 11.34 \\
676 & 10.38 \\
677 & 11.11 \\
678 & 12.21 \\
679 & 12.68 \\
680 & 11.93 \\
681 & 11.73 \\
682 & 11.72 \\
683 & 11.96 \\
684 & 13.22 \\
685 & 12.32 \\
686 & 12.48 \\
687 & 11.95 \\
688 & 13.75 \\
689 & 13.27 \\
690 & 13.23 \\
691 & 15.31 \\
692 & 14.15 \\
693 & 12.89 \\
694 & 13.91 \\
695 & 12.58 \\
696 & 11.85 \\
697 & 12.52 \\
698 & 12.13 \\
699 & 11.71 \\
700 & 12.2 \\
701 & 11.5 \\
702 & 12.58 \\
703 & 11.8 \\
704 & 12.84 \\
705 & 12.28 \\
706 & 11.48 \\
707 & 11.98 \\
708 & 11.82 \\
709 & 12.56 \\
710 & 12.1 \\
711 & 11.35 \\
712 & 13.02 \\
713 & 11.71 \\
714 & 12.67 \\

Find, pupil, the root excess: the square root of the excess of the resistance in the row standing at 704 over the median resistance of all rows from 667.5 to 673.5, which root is 1.21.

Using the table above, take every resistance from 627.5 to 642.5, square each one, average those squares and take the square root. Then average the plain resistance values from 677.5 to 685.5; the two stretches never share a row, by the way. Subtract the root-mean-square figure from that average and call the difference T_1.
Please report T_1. 3.5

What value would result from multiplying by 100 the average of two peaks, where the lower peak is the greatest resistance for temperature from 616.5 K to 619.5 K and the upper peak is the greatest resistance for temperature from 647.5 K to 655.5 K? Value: 967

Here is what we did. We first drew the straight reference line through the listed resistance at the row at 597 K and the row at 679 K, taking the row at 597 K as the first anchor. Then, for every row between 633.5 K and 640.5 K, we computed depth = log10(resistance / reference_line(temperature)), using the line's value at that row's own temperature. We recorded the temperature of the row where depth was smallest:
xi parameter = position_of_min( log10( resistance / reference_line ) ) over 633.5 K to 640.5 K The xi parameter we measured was 638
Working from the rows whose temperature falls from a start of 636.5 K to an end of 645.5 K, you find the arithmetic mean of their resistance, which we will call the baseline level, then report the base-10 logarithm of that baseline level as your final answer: 0.97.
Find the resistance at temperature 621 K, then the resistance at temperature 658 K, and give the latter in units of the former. 1.43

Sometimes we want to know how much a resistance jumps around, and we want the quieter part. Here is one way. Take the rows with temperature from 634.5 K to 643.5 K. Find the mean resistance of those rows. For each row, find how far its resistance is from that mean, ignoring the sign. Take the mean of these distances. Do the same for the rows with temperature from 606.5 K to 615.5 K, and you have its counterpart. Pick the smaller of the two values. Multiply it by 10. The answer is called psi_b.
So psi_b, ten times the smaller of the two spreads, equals 3.30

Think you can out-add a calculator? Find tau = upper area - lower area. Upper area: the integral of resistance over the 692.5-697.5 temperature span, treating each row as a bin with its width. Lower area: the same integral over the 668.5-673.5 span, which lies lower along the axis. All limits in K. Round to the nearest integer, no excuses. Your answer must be 7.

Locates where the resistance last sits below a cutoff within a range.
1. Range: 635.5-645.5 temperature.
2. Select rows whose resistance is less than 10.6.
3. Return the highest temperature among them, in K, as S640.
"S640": 645 K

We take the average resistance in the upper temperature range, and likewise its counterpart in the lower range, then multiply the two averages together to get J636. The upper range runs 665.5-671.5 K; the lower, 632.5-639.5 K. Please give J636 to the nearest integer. 103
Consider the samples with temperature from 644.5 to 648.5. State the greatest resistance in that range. 10.42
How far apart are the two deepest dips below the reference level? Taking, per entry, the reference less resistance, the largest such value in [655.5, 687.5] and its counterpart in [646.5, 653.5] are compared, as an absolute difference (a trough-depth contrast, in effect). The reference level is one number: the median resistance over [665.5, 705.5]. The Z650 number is 0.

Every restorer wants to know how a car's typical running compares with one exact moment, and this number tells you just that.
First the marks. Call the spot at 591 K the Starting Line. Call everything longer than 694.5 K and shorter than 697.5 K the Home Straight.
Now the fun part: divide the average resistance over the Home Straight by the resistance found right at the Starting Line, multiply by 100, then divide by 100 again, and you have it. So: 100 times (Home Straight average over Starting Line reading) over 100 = 1.3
